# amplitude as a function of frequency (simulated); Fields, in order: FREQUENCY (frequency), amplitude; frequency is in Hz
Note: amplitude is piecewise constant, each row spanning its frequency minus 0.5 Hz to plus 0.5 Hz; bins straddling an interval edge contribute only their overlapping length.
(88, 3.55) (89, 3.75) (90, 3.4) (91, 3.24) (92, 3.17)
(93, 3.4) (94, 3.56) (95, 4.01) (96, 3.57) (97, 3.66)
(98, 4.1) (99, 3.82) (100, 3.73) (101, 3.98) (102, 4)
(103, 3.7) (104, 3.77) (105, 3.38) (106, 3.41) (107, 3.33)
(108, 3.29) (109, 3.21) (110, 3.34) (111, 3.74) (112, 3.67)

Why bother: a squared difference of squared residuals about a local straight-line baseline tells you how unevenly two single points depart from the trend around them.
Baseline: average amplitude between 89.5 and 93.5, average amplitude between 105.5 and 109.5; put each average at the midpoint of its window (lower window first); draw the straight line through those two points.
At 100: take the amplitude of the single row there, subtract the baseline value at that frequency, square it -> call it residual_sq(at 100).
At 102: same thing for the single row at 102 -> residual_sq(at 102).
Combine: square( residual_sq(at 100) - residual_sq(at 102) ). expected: 0.090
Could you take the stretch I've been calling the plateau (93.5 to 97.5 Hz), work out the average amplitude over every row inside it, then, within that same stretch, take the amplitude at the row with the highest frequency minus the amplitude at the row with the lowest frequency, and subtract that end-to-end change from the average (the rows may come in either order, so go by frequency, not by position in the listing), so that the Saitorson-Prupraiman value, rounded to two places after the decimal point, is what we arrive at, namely 3.60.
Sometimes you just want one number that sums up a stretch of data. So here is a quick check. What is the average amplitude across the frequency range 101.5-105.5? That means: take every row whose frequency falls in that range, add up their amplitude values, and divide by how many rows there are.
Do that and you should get 3.71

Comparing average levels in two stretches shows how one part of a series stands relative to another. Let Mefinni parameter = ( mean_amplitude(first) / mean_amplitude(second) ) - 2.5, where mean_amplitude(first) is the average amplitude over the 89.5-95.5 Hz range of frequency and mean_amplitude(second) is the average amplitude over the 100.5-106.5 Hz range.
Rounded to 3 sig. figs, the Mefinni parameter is -1.57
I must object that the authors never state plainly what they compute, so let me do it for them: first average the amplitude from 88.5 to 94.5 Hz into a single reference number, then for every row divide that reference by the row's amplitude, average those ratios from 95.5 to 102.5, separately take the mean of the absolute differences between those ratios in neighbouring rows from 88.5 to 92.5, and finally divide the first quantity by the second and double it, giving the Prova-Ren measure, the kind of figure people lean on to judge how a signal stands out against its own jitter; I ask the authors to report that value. 32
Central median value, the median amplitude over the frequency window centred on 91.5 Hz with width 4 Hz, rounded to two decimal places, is 3.32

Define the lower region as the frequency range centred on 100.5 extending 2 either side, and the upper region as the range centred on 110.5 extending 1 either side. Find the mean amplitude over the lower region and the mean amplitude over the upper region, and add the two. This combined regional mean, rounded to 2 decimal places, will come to 7.42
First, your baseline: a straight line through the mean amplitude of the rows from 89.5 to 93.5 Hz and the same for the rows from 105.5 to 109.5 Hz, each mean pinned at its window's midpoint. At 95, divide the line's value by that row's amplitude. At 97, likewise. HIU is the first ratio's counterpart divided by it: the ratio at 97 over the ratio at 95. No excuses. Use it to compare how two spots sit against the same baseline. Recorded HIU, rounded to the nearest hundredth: 1.10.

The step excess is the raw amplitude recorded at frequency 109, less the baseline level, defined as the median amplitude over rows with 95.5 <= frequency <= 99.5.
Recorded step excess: -0.53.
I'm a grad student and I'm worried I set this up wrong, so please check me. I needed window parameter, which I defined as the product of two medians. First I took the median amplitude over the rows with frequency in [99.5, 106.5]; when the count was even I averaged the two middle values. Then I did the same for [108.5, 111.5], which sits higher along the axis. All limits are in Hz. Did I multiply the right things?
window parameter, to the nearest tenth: 12.5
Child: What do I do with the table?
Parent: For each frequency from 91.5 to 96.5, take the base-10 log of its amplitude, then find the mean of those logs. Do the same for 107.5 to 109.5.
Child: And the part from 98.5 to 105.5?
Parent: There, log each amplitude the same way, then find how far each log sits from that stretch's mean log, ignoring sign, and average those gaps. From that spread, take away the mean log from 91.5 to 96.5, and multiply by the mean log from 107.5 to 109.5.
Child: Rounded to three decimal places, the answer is -0.272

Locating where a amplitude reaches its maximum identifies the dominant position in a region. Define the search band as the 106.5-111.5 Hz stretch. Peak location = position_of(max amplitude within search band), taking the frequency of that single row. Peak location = 111 Hz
